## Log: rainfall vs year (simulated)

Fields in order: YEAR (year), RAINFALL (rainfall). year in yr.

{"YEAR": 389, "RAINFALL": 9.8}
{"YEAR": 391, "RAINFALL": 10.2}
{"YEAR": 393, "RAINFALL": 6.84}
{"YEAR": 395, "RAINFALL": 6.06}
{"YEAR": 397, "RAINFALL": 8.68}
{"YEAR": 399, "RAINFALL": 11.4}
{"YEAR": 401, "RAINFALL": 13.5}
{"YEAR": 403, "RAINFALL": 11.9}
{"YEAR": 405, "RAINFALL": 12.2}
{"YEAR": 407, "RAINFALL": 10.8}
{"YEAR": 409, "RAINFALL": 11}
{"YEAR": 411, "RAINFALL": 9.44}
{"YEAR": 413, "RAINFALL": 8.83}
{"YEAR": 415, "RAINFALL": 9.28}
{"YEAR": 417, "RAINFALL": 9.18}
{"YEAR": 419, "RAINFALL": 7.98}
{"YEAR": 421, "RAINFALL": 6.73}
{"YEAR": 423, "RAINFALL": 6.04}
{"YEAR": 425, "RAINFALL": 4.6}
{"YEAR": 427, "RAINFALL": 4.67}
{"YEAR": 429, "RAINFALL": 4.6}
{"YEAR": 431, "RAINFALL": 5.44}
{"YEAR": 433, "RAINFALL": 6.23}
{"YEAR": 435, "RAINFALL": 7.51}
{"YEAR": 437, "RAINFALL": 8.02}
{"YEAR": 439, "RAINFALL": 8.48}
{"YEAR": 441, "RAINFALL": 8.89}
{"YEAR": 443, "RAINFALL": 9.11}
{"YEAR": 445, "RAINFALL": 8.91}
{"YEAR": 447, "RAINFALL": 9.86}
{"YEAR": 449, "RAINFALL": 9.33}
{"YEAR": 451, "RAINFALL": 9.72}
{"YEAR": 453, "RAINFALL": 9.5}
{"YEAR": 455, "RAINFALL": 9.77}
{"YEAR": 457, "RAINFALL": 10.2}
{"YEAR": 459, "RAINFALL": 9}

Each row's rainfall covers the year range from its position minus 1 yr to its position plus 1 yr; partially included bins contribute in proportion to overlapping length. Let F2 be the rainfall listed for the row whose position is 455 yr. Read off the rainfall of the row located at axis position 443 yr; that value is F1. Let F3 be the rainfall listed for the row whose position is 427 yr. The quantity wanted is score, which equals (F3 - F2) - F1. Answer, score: -14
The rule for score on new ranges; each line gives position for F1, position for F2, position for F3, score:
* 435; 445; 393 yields -10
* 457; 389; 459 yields -11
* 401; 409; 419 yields -17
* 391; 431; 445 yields -7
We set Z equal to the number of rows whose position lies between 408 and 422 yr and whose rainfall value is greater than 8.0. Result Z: 5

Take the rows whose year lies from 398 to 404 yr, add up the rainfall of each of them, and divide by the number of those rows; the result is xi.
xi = 12.3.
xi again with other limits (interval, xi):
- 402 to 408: 11.6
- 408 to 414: 9.8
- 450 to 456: 9.7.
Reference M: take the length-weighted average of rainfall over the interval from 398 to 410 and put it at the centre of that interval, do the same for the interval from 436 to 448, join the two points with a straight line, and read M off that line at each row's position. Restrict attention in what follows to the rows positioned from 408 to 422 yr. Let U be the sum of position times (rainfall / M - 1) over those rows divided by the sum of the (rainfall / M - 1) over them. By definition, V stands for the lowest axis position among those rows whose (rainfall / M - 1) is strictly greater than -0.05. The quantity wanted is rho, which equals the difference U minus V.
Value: 7.7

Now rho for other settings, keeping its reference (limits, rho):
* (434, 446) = -6.0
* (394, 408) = -5.4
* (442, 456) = 8.0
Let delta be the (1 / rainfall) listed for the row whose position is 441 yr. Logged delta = 0.112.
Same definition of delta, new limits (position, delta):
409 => 0.091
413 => 0.113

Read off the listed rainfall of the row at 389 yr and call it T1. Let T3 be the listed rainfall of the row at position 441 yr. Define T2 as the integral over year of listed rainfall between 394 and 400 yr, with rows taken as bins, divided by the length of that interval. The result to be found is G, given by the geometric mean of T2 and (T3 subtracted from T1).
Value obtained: 3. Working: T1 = 9.8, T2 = 8.7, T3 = 8.89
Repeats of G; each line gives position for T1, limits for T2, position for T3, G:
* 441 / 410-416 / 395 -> 5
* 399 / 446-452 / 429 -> 8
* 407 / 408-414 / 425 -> 8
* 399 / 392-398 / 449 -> 4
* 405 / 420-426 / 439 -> 5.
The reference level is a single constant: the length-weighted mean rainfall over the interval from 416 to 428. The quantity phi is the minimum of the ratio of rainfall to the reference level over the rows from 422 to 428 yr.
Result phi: 0.7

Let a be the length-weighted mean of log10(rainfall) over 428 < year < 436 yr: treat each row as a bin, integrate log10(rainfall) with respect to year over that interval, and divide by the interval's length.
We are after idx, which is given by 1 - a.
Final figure 0.23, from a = 0.77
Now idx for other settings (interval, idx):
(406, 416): 0.01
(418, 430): 0.25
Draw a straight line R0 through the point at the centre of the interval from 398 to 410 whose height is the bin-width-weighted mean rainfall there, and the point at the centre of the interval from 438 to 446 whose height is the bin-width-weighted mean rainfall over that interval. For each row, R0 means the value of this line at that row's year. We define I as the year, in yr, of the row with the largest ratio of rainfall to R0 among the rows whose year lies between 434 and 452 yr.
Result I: 451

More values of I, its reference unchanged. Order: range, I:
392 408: 401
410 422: 417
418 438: 437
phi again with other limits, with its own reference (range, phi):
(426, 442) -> 0.7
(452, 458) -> 1.5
